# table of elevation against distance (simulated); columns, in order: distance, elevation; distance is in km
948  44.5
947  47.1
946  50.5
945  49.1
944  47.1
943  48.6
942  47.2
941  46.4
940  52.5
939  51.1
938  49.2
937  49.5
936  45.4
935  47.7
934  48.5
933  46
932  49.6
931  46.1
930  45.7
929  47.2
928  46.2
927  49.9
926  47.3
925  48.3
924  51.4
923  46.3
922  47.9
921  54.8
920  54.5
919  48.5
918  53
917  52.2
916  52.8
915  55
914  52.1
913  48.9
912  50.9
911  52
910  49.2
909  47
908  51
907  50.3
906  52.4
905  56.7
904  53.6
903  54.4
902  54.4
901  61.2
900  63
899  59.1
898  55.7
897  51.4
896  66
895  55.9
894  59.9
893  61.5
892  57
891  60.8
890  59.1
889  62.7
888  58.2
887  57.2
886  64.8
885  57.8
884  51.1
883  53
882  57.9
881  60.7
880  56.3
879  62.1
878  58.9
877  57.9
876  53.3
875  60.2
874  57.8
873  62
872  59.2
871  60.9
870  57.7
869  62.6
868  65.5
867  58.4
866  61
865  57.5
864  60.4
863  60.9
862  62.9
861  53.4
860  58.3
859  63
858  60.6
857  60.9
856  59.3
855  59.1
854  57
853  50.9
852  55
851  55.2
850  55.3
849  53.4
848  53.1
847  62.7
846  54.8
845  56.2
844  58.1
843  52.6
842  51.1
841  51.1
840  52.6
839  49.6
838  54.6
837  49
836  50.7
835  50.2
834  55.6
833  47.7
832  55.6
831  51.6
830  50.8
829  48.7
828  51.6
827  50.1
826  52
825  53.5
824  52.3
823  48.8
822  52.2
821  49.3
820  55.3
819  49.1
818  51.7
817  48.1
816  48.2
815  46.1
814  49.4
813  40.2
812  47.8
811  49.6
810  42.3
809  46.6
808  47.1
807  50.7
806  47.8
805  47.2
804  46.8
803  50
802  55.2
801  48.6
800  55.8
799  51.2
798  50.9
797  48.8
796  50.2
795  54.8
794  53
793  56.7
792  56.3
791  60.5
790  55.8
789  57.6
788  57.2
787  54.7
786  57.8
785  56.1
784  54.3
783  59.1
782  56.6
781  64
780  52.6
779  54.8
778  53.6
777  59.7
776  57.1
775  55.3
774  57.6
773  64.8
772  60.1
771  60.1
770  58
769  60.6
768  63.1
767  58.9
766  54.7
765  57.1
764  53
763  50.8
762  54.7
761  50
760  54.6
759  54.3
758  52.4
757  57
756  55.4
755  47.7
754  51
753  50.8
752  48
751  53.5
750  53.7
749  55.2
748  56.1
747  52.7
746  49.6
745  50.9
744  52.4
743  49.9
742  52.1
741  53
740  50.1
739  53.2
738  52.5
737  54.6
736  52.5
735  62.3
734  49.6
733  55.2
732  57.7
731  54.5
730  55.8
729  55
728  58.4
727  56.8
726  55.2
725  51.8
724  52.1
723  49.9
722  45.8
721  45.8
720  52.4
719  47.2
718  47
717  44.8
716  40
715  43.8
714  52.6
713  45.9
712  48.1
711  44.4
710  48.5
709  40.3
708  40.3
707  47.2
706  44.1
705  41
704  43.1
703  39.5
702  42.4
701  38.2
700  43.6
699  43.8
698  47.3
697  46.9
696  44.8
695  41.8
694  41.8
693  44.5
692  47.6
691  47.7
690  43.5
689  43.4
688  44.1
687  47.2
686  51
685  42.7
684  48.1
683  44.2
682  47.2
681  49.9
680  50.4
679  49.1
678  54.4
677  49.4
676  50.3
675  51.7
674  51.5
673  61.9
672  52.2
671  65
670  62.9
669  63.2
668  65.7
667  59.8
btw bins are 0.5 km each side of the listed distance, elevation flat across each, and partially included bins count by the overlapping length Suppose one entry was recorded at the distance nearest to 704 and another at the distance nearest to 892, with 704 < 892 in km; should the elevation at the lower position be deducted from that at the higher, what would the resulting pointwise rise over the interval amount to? 14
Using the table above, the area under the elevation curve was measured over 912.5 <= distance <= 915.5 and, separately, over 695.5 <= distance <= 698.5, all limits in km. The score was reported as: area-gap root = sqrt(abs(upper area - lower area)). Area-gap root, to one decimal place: 4.1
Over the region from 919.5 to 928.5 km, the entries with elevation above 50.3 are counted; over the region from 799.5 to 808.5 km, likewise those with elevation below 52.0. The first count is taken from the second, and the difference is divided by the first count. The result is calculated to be 1.3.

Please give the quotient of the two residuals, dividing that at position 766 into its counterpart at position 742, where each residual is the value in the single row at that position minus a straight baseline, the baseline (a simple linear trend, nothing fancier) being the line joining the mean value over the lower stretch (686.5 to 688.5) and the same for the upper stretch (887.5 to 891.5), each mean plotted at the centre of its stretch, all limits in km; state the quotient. 0.7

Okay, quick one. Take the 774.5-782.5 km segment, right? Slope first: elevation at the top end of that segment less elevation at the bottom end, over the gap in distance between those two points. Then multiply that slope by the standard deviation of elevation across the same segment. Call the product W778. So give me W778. 1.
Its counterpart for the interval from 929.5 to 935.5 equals 1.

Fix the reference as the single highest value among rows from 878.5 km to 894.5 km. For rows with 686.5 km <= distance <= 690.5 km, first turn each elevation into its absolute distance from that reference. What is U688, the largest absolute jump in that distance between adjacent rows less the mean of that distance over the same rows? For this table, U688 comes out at -17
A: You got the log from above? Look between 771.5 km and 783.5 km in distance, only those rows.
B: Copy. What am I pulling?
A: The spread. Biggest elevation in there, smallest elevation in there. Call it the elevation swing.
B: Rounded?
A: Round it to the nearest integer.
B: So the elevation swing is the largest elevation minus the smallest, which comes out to 12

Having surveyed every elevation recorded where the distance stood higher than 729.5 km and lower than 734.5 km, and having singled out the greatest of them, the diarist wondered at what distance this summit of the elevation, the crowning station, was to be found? 732 km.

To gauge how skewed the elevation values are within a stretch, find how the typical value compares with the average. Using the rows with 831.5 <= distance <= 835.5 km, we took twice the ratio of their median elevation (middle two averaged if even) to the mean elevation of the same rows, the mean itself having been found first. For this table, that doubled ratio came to 2.02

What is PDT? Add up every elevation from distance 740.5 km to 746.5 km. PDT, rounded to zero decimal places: 308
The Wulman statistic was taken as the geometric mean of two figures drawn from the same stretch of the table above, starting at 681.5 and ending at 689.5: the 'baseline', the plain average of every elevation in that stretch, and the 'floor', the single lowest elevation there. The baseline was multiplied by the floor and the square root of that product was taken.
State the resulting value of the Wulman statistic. 44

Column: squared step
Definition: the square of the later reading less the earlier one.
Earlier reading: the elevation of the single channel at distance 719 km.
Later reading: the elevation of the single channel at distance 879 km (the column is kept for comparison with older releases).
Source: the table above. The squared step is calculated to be 222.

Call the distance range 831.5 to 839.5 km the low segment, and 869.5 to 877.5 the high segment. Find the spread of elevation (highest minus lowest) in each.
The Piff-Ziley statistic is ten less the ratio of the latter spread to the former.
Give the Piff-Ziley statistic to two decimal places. 8.90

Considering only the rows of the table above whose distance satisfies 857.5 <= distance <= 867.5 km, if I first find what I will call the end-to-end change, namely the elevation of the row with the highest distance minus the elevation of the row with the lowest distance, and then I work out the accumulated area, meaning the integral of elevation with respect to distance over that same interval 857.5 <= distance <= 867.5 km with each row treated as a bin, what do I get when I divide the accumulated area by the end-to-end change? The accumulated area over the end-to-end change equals -271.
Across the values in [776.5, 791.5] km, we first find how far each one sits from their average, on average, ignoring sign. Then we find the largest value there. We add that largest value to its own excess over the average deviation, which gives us 126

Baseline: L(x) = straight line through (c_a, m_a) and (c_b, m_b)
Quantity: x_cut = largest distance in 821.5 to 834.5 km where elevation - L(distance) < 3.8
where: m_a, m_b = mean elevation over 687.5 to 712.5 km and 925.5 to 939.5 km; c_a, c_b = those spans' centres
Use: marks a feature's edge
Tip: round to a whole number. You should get 833 km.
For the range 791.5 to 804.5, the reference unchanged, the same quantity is 804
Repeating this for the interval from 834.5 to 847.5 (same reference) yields 839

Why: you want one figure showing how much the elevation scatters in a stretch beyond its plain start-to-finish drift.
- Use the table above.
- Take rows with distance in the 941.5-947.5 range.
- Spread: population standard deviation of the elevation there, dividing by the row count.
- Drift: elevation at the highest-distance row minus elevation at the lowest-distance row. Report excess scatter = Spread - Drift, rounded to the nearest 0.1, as 1.4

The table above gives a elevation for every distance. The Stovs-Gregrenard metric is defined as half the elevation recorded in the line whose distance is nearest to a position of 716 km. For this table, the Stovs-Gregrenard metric 20.0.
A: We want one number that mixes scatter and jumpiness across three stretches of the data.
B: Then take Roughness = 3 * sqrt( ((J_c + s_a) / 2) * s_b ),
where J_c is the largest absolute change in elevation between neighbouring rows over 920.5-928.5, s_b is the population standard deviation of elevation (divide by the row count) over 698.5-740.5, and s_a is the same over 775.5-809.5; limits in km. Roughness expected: 17.3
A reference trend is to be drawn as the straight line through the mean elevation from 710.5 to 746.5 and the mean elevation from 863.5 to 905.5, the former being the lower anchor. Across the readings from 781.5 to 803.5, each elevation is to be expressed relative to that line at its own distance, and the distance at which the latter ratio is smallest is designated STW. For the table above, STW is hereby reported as 801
